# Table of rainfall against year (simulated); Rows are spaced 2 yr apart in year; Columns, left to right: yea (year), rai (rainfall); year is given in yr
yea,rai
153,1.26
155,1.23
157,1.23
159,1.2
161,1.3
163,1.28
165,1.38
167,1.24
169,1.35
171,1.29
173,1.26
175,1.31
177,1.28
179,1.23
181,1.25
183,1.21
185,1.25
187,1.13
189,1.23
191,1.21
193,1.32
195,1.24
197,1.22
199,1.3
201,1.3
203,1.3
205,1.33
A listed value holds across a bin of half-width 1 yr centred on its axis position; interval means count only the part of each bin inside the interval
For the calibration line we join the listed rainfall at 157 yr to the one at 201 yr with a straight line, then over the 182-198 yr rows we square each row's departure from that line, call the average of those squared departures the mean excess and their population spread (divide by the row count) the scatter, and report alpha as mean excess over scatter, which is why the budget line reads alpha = 0.84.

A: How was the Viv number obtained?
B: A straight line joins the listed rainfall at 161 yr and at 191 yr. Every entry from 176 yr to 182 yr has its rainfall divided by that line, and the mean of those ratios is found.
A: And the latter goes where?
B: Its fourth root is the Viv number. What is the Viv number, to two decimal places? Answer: 1.00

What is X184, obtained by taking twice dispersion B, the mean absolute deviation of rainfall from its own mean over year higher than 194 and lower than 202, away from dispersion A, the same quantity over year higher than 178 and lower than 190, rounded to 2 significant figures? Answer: -0.039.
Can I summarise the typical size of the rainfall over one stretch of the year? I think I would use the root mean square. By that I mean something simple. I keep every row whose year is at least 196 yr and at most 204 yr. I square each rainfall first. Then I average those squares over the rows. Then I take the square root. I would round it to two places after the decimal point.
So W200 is 1.28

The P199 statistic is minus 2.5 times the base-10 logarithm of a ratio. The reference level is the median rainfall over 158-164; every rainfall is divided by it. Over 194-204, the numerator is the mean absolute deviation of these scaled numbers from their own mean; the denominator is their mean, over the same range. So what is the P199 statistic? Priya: 3.95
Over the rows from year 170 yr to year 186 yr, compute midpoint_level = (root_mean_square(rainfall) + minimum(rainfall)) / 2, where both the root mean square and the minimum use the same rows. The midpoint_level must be 1.24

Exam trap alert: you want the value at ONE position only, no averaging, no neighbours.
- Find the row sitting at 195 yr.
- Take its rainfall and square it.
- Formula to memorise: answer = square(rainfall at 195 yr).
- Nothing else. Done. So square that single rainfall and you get 1.54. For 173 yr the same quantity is 1.59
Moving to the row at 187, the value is 1.28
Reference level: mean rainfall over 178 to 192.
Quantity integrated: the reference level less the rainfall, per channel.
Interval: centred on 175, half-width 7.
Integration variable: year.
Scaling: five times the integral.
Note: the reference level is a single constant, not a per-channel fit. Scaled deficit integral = -4.6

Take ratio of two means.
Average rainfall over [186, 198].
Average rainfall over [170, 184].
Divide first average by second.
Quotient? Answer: 0.971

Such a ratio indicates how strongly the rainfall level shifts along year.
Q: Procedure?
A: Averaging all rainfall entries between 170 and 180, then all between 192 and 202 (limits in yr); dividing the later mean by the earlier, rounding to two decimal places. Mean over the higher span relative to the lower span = 1.00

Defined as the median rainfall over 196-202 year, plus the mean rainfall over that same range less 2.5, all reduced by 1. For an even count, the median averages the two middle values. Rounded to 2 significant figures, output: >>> -0.93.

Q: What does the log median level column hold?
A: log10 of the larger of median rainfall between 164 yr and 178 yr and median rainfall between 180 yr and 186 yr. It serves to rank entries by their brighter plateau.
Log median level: 0.111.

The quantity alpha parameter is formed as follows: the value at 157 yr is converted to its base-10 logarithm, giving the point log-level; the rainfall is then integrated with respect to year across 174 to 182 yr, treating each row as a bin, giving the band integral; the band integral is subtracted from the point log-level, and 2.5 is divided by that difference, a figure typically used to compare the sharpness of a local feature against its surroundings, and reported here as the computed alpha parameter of -0.249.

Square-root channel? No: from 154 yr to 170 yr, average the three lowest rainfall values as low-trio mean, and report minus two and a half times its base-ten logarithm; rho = -0.216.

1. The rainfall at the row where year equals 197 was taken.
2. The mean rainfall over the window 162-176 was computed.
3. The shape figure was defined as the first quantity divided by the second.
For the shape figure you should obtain 0.94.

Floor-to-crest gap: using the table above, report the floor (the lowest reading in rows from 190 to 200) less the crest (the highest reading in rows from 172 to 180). -0.10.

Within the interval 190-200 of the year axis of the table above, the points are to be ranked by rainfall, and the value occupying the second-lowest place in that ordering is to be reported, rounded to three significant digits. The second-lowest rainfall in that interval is 1.22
